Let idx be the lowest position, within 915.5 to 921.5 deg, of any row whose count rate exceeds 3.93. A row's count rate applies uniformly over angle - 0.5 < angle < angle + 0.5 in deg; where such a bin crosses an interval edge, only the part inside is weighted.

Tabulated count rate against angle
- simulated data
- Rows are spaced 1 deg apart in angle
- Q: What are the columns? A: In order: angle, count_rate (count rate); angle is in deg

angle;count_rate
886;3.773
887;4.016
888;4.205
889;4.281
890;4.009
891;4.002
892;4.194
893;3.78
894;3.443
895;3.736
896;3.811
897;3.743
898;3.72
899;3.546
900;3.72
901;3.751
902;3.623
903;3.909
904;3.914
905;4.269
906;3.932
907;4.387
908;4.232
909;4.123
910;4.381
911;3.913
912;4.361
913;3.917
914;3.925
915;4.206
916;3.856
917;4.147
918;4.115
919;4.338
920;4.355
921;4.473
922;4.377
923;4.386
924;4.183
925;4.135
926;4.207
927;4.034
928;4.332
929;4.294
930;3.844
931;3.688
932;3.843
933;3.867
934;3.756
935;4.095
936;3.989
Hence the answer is 917 deg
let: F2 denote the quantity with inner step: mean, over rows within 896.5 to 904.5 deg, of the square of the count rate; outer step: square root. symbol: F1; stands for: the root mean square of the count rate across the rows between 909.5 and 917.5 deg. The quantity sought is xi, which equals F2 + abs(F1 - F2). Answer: 4.1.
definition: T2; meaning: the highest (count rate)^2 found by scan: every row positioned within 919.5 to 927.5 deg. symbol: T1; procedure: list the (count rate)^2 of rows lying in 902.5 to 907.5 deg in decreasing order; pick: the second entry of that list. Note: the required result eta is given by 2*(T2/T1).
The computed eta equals 2.20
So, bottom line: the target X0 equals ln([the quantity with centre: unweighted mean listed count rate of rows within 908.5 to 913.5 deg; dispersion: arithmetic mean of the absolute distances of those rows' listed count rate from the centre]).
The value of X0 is -1.7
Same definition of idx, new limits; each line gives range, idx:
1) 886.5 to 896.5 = 887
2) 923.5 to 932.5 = 924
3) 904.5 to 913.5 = 905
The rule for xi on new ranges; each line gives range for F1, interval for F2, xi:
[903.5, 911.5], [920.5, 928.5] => 4.4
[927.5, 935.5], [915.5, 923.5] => 4.5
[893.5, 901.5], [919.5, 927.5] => 4.9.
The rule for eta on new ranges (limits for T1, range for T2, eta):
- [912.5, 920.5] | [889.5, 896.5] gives 1.87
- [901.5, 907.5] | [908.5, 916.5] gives 2.11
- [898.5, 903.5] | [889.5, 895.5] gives 2.50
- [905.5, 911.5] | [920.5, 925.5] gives 2.08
